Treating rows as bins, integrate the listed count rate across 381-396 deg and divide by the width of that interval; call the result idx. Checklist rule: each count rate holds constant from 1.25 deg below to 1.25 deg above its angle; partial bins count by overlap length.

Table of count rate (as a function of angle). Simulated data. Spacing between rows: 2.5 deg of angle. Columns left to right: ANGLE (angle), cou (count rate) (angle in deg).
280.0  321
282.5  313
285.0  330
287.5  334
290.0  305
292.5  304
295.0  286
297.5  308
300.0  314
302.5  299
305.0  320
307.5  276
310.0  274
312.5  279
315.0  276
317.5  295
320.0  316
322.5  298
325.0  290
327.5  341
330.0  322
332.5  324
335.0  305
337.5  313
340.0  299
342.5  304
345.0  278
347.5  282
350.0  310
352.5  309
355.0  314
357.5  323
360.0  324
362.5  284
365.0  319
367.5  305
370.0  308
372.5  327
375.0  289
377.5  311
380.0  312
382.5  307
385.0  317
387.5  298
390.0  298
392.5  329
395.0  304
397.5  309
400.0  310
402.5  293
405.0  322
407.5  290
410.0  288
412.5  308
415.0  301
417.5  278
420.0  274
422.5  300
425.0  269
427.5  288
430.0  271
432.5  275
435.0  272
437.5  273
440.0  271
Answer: 309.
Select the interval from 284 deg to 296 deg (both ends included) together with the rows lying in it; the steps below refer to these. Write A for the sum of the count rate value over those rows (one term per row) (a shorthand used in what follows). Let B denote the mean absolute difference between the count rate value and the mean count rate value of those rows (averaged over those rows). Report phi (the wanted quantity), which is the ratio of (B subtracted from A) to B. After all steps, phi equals 95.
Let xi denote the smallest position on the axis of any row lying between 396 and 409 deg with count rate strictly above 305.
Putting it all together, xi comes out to 397.5 deg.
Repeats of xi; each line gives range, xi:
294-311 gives 297.5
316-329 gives 320.0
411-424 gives 412.5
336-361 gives 337.5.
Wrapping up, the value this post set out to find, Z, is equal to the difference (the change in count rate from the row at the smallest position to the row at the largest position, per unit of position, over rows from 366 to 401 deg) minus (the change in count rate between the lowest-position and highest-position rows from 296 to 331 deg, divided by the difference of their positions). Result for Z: -0.3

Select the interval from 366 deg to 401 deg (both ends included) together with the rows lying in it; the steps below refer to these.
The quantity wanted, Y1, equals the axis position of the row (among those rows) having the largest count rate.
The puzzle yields 392.5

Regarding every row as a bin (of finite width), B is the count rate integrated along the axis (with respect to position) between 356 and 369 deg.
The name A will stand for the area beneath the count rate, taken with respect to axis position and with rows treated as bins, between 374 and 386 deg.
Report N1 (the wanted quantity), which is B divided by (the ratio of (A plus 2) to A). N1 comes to 4041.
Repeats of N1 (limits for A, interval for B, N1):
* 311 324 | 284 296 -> 3742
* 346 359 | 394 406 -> 3687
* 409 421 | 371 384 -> 4019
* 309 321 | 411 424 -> 3790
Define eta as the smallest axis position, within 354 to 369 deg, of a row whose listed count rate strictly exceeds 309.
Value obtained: 355.0 deg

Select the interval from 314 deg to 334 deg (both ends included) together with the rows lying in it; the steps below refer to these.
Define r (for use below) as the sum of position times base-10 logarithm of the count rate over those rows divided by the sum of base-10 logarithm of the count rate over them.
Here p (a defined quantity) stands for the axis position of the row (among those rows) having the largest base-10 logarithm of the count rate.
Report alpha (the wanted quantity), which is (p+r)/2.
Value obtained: 325.6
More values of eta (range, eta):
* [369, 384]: 372.5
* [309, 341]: 320.0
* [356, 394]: 357.5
